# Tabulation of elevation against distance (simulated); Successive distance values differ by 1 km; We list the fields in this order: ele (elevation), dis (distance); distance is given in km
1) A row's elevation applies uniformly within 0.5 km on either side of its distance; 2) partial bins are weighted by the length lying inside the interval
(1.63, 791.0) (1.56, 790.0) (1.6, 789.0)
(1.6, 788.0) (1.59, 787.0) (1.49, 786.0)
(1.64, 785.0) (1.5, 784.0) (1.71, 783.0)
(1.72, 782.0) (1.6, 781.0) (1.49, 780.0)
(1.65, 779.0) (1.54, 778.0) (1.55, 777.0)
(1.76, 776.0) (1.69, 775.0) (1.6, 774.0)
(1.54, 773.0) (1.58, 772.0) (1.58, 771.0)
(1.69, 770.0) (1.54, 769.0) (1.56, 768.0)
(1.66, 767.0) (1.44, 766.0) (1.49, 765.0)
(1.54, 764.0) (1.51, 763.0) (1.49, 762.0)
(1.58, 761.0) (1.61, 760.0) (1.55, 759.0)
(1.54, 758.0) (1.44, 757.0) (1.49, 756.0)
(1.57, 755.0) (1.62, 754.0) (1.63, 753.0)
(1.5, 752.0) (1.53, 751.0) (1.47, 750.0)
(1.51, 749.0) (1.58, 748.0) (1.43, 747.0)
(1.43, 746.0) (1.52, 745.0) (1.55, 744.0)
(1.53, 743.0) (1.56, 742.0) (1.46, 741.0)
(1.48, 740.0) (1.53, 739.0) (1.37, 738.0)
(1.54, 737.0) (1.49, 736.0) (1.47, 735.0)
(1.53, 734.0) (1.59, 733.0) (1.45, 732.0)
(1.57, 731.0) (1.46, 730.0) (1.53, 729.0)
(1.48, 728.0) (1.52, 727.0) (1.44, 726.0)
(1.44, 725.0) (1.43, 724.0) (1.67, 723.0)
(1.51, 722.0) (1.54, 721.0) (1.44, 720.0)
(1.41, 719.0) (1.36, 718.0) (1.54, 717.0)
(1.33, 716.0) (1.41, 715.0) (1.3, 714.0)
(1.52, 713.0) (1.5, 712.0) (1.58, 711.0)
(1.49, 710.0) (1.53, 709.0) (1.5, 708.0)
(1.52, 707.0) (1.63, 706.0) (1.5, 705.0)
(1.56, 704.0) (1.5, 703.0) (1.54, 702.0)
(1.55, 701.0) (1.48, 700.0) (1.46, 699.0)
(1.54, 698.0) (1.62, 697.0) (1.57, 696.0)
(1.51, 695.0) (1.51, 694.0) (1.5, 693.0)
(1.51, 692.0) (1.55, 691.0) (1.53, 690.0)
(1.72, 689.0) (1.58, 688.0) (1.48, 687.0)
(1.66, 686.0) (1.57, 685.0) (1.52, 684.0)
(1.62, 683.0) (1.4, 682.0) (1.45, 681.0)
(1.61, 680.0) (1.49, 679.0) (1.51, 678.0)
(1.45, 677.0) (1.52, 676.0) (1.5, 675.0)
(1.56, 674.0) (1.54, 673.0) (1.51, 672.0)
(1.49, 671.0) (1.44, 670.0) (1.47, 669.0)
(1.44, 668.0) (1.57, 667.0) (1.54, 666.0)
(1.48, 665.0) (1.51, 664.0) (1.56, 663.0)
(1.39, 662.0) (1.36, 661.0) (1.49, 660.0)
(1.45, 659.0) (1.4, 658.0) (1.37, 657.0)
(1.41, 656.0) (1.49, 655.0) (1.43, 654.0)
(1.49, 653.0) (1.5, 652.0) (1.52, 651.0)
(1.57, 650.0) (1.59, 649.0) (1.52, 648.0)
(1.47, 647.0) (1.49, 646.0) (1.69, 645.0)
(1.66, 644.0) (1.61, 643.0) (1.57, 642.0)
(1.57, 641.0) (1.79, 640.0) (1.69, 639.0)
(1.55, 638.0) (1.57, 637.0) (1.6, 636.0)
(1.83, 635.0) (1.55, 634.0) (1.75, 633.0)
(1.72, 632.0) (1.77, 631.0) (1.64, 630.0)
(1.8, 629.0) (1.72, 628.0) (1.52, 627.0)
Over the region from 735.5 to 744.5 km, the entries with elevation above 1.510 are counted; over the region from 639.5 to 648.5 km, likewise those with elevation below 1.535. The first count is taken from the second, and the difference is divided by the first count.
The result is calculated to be -0.4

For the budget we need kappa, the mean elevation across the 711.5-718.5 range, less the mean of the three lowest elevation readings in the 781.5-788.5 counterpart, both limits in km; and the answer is -0.10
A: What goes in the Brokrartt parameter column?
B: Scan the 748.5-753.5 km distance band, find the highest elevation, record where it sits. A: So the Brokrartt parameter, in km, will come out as 753.0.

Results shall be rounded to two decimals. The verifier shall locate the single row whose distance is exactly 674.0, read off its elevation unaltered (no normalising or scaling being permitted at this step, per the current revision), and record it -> 1.56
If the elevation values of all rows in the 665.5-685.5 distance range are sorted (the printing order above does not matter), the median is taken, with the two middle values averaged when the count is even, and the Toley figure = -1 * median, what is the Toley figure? -1.51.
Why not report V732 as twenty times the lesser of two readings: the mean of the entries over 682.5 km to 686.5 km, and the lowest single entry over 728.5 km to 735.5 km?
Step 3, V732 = 29.0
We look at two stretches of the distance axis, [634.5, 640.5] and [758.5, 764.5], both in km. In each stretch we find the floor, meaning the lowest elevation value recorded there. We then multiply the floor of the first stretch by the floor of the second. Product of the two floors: 2.31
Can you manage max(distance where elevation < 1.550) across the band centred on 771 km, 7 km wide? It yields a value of 773.0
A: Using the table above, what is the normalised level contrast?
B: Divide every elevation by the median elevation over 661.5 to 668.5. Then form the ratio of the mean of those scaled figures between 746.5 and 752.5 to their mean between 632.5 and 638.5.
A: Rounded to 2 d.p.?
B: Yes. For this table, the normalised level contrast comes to 0.92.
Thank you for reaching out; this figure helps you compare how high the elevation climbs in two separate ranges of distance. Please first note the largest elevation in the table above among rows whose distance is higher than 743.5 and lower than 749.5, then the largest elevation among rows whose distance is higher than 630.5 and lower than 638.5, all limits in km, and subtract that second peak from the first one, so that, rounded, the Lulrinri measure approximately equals -0.25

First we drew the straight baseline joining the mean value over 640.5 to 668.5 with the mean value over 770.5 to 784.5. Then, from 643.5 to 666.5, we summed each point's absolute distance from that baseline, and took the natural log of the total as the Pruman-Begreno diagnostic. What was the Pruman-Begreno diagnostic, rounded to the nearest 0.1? 0.4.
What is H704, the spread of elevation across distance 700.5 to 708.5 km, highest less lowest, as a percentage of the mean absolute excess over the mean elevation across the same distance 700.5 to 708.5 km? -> 400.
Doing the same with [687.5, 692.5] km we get 365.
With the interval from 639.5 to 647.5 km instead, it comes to 394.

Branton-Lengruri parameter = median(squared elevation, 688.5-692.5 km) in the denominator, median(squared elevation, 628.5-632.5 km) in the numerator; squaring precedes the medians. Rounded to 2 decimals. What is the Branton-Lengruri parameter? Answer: 1.28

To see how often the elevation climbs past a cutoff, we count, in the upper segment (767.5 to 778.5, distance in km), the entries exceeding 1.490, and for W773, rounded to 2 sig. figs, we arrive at 11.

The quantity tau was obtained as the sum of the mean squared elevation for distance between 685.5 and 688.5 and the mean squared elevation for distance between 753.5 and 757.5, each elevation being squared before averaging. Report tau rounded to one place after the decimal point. 4.8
